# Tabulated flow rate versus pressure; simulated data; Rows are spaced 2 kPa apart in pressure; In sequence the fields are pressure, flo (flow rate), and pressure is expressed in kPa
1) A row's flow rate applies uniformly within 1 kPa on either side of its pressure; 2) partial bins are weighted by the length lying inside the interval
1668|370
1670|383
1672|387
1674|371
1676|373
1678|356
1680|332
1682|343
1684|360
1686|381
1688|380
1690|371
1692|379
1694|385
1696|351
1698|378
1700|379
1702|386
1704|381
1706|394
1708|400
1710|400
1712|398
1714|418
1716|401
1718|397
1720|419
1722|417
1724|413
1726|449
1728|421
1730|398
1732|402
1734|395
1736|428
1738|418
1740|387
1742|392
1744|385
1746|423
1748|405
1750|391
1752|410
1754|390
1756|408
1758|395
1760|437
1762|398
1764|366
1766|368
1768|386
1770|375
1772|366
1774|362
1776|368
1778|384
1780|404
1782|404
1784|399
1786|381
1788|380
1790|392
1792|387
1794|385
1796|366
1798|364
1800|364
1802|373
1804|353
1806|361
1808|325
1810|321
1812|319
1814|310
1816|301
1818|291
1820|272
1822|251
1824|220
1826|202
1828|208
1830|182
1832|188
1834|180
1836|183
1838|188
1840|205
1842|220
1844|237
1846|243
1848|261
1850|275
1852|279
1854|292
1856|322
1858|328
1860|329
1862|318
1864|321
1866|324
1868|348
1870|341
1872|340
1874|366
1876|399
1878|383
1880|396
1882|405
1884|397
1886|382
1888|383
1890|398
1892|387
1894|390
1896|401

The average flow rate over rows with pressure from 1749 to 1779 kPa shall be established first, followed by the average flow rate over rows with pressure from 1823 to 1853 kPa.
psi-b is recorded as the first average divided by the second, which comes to 1.77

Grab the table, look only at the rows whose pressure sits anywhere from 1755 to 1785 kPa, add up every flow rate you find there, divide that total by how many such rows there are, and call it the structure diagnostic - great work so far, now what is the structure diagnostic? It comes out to 388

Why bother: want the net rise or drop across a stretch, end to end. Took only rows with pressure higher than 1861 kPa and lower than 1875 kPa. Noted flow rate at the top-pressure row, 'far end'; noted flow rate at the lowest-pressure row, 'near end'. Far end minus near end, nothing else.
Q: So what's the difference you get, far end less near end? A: 48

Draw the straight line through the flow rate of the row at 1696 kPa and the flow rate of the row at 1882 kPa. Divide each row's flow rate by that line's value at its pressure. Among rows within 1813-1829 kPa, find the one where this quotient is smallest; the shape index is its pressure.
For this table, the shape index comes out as 1826 kPa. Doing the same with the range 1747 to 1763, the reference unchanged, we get 1754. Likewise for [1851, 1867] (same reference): 1852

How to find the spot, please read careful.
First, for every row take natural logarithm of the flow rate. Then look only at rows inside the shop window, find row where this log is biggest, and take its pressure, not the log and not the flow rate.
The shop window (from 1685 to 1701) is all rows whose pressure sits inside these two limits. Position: 1694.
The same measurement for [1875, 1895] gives 1882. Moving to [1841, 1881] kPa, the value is 1876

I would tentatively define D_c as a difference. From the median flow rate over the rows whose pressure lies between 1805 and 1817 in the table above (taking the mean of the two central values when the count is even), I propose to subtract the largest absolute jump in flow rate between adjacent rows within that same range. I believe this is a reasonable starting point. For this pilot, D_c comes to 284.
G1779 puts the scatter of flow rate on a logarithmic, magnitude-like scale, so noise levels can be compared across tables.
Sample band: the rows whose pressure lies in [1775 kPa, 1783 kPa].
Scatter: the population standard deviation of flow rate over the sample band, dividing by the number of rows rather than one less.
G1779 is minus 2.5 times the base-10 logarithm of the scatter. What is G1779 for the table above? -2.95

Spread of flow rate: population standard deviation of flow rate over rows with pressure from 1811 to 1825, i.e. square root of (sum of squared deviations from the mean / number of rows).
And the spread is 33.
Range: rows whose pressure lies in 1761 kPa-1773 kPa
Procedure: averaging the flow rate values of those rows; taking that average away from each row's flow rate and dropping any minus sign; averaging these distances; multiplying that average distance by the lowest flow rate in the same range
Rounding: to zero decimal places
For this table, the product 3782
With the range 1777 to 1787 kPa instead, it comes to 3627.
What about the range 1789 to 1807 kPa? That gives 3948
